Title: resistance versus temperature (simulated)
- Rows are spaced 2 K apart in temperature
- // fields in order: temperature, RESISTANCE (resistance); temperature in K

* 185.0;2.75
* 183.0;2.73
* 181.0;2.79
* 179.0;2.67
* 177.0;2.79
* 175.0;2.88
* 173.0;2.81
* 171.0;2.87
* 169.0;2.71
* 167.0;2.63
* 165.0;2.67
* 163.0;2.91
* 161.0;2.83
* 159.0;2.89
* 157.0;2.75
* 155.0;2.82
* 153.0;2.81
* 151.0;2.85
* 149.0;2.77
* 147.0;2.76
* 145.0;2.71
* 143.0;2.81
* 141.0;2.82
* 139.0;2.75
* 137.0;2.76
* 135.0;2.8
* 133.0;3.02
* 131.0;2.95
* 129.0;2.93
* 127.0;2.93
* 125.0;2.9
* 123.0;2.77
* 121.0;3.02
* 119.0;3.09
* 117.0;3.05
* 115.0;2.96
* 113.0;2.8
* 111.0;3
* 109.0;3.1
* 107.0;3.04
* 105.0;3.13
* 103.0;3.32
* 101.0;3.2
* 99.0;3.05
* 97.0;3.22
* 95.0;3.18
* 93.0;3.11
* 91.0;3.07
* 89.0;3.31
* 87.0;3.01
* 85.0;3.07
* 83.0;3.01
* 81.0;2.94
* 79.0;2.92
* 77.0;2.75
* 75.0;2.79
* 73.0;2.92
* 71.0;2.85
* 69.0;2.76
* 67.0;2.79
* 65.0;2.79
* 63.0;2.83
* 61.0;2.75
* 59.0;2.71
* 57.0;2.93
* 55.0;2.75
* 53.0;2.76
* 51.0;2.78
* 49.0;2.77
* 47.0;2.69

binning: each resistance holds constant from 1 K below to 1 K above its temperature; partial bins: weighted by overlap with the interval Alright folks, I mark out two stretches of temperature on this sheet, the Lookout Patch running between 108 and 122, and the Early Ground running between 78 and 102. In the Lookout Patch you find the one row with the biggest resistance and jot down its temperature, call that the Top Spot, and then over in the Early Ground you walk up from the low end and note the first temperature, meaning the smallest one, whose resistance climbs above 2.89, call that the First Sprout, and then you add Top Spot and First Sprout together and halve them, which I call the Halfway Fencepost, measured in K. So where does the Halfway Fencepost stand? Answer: 94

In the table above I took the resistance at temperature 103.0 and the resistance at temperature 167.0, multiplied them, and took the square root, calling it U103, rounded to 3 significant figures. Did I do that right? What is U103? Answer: 2.95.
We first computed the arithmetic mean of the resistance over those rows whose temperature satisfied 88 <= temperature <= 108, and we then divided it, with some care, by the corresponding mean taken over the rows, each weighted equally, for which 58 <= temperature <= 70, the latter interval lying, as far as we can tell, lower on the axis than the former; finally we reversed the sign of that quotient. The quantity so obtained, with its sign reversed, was -1.14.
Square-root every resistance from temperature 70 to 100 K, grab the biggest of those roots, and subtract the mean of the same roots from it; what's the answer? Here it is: 0.084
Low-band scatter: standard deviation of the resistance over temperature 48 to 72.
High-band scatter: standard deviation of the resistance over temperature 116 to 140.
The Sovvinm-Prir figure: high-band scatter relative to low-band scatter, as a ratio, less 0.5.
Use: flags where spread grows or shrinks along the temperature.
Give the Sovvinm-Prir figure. 1.58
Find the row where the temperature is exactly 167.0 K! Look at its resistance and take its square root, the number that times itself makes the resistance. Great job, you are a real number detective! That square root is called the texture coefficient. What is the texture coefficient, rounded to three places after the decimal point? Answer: 1.622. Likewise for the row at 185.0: 1.658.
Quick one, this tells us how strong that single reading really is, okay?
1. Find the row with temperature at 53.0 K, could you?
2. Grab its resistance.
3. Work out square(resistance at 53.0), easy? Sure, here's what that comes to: 7.6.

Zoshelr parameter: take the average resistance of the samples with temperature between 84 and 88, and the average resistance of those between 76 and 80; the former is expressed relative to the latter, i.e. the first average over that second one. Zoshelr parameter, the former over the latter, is 1.07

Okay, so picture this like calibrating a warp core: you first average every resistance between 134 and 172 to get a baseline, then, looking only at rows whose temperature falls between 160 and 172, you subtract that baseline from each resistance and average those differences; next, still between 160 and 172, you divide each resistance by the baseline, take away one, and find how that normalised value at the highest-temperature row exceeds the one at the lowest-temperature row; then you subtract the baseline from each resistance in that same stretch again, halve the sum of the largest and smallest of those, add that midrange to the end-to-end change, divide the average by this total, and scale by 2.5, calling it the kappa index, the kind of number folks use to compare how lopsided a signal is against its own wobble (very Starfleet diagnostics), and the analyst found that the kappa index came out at 42.3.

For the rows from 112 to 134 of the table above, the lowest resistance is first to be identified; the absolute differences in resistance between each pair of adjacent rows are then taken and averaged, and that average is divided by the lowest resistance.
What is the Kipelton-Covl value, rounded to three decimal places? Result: 0.031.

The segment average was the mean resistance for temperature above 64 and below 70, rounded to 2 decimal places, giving 2.78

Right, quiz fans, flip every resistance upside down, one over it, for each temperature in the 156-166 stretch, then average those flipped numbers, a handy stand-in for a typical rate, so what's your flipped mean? 0.36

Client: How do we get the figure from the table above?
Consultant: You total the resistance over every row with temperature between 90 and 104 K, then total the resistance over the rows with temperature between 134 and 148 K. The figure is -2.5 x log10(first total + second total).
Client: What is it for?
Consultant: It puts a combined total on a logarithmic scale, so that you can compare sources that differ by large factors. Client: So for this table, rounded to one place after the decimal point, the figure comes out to -4.0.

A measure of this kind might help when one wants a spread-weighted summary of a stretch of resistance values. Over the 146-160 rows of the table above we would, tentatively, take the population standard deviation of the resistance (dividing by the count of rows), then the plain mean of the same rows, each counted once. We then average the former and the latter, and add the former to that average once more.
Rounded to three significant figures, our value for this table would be 1.47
